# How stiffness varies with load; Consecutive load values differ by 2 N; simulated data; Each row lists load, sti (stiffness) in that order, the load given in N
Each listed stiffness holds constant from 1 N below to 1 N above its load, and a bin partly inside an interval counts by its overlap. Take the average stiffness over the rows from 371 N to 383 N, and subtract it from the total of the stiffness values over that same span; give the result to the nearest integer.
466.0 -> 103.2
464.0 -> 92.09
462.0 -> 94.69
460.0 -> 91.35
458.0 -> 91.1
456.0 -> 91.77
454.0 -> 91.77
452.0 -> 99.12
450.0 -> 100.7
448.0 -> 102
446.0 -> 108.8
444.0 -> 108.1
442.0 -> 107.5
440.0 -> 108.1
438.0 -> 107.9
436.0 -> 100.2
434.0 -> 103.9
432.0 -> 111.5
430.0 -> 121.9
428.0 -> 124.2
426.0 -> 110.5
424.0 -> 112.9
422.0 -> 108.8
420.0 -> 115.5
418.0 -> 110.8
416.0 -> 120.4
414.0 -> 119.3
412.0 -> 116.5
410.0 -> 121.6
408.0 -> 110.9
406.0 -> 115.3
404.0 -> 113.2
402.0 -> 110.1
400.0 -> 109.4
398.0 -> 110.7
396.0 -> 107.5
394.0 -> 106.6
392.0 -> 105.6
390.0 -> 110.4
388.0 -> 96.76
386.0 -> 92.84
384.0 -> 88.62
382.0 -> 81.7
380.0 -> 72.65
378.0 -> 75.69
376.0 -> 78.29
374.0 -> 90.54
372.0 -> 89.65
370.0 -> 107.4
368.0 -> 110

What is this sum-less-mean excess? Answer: 407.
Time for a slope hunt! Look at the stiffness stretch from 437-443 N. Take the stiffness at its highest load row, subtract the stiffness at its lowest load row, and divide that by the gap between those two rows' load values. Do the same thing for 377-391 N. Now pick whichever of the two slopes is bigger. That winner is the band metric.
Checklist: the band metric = 2.9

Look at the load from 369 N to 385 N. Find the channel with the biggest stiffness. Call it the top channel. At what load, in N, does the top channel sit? 370.0 N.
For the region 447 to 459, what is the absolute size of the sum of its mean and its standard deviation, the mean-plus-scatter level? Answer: 101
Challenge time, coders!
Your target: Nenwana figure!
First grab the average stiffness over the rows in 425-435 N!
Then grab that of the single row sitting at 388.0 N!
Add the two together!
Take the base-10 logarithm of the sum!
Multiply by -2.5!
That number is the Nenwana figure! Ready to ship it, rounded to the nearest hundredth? -5.81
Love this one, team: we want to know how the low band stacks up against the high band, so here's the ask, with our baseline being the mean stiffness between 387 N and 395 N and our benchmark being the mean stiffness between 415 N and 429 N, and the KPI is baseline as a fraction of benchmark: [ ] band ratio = 0.91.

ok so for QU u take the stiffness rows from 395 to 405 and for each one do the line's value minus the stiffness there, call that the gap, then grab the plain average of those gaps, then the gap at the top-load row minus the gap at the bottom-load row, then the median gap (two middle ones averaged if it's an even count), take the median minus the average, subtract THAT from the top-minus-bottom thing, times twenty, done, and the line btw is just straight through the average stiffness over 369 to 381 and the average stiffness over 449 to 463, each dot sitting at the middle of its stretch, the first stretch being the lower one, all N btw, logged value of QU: -103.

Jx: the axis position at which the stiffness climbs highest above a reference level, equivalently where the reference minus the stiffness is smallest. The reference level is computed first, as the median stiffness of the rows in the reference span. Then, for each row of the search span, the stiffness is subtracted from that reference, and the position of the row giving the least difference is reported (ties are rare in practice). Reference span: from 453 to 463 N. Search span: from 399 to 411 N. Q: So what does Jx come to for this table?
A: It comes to 410.0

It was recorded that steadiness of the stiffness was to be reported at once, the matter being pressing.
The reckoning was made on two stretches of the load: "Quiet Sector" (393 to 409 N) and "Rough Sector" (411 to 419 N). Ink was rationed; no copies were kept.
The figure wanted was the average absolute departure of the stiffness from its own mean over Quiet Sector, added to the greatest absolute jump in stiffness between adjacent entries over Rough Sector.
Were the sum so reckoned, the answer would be 12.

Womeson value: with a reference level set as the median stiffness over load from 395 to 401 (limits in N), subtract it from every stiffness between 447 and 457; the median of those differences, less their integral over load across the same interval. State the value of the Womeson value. 113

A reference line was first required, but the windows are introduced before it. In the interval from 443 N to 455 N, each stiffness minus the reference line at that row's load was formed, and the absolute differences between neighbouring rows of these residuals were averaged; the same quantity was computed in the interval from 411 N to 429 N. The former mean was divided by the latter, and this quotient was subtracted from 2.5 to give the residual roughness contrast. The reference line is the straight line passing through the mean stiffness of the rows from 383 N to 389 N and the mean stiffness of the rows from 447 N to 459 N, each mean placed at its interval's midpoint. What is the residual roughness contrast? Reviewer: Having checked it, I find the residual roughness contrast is 1.86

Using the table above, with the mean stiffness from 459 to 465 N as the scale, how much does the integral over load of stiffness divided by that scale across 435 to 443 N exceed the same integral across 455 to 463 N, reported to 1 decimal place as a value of 1.2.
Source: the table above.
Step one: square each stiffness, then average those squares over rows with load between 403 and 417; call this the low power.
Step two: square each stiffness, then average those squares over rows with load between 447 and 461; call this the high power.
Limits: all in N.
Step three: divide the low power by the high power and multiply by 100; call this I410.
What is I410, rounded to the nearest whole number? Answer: 150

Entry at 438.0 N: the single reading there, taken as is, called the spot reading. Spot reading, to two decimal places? 107.90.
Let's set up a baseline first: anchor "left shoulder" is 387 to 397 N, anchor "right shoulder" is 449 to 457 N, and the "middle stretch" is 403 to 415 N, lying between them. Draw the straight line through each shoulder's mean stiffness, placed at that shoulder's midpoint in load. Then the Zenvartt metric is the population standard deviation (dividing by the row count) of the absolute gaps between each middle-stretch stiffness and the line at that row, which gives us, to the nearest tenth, 3.9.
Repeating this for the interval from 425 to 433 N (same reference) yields 6.1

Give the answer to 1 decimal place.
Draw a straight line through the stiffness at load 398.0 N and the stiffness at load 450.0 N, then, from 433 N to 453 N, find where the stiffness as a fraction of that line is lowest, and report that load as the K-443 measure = 436.0 N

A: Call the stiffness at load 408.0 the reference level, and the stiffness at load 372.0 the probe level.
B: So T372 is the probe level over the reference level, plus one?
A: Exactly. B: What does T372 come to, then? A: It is 1.81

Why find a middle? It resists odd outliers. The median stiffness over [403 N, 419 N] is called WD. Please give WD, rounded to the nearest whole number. 116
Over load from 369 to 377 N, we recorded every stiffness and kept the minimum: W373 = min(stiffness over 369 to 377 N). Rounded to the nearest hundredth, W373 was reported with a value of 78.29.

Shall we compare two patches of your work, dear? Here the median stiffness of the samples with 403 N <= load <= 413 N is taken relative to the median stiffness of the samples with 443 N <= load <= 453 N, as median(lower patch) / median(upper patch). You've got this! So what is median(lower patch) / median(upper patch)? 1.13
